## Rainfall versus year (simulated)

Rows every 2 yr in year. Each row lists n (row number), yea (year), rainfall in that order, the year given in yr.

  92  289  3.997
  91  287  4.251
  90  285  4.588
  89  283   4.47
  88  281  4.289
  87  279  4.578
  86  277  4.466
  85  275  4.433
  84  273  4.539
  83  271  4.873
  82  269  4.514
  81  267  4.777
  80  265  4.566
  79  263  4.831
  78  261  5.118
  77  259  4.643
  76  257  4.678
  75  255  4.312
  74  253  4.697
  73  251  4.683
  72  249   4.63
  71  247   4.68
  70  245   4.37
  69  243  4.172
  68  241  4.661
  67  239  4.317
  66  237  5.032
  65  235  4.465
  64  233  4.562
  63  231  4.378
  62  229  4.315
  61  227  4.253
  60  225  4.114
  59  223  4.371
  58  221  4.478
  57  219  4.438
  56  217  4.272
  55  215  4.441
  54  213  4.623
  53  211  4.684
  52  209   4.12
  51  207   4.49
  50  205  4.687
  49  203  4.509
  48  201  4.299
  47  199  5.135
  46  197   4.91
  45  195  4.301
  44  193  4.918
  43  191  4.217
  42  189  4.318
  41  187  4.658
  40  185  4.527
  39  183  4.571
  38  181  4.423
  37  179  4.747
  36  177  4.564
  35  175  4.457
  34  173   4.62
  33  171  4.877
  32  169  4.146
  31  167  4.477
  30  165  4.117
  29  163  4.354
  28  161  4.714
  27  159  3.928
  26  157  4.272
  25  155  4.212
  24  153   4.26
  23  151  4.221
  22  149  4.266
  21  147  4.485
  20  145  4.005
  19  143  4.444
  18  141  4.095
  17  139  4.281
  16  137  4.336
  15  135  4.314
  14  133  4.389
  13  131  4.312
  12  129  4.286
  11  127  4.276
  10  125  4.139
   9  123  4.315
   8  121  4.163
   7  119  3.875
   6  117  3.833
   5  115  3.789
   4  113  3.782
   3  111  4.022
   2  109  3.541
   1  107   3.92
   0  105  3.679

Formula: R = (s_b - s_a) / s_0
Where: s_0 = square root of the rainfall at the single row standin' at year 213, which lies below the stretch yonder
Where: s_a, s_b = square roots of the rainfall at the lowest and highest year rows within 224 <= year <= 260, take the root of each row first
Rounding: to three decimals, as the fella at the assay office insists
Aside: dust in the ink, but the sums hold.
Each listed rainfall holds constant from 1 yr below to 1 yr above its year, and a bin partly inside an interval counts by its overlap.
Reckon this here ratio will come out 0.059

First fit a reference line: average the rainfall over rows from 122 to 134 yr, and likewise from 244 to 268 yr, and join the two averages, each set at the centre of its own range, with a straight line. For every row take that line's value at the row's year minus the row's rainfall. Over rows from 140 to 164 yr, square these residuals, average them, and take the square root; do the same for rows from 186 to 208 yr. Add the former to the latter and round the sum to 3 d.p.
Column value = 0.522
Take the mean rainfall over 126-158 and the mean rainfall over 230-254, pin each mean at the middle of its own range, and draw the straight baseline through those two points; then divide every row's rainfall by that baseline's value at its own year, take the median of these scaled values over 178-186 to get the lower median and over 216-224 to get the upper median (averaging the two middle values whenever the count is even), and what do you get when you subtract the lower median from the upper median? -0.06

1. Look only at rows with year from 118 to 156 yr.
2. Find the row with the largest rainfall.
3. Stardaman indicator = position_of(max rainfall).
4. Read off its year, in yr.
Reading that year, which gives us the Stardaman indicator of 147 yr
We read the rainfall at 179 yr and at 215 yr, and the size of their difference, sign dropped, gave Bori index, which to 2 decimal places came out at 0.31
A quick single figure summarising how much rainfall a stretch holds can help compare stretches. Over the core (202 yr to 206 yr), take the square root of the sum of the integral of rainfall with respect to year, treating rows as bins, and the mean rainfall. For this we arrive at 4.795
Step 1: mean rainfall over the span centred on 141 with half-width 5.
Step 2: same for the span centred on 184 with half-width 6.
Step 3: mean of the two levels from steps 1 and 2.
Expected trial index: 4.39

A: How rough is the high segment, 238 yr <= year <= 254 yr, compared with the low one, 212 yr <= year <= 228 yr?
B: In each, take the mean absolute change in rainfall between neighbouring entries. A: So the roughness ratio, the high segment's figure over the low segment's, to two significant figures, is 1.4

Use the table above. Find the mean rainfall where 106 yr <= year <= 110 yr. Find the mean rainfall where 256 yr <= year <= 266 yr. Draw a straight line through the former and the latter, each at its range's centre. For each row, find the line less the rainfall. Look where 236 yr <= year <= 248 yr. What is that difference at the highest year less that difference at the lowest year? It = 0.42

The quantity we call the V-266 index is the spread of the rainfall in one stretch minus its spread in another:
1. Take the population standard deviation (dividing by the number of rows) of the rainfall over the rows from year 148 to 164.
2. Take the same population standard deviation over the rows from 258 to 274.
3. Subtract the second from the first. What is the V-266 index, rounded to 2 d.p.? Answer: 0.01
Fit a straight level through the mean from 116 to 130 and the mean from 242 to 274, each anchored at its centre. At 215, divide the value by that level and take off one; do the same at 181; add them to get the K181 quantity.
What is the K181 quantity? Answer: 0.012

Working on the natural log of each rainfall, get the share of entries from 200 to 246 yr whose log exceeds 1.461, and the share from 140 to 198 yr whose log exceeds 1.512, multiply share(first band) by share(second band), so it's 0.23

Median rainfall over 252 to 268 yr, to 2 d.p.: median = 4.69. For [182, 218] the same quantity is 4.52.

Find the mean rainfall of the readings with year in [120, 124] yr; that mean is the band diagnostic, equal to 4.24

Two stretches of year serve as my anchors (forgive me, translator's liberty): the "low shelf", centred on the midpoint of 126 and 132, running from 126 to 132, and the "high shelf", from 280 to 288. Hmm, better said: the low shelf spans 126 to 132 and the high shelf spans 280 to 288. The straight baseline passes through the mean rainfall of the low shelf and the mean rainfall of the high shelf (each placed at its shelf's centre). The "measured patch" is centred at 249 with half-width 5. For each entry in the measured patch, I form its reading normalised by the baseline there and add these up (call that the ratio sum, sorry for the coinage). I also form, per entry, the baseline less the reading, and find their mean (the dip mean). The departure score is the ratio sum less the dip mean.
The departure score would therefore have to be 5.5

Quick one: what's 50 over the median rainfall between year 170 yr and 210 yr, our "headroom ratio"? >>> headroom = 11.0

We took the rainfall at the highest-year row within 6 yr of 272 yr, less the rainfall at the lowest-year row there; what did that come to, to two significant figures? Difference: -0.31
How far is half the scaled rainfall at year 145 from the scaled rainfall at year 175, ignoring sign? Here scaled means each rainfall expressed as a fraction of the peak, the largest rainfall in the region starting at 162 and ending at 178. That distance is 0.50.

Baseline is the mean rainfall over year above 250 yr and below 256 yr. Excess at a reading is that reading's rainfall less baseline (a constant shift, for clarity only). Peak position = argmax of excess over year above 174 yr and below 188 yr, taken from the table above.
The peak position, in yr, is 179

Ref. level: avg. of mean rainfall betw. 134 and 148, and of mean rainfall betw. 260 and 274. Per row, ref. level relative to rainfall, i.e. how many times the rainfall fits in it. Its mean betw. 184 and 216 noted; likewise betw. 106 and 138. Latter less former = 0.12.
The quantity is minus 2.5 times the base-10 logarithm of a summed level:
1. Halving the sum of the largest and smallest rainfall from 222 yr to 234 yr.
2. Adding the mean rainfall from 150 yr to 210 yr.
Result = -2.36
